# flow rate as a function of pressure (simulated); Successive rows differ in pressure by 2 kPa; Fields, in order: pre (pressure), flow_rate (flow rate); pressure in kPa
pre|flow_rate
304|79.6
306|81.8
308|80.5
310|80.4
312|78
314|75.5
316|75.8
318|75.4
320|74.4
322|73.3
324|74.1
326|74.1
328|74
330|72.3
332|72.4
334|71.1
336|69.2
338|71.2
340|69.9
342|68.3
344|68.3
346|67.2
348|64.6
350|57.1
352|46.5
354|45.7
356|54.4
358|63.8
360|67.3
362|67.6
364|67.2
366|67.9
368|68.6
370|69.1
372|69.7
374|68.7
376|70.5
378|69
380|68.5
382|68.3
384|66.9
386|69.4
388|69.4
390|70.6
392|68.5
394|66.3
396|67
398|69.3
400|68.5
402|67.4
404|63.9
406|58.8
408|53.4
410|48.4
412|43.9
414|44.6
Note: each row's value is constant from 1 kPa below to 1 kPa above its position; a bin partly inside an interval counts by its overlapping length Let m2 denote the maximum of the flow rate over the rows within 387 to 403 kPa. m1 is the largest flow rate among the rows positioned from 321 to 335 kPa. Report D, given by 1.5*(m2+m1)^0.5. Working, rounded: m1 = 74.1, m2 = 70.6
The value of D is 18.04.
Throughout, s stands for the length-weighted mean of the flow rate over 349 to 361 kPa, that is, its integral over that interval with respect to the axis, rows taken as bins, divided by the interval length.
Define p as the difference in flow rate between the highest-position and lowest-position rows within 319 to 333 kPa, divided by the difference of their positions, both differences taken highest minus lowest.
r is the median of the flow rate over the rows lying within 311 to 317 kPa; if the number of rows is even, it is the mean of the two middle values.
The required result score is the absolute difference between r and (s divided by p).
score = 411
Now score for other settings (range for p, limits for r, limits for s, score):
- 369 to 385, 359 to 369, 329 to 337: 521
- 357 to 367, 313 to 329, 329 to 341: 64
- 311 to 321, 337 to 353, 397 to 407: 213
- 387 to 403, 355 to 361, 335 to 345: 549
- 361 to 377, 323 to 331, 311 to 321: 292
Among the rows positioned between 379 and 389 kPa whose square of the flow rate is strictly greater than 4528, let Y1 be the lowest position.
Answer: 380 kPa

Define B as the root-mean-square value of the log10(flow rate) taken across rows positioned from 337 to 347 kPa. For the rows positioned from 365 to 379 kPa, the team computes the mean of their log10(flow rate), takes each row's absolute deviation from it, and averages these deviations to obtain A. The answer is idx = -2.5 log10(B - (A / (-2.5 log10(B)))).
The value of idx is -0.665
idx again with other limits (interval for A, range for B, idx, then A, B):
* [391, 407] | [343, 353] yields -0.642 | 0.016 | 1.78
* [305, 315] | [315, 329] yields -0.690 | 0.011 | 1.87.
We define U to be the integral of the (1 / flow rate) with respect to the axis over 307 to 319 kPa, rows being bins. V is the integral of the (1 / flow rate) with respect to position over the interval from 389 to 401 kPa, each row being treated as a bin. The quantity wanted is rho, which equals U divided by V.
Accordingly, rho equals 0.88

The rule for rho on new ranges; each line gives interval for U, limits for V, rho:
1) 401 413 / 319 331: 1.35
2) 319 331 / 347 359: 0.74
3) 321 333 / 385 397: 0.93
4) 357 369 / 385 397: 1.02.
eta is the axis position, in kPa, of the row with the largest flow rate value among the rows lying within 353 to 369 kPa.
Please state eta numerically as 368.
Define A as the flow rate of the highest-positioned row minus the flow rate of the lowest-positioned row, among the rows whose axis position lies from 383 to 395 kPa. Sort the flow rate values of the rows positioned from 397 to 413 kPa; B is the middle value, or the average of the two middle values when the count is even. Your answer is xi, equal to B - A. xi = 62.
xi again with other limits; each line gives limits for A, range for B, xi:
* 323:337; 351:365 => 69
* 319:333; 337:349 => 70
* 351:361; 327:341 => 50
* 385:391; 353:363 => 63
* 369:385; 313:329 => 76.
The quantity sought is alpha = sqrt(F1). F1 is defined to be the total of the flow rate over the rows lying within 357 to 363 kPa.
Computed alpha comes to 14.1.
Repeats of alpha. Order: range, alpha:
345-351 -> 13.7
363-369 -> 14.3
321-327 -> 14.9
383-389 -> 14.3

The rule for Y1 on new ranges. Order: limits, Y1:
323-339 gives 324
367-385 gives 368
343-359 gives 344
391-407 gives 392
